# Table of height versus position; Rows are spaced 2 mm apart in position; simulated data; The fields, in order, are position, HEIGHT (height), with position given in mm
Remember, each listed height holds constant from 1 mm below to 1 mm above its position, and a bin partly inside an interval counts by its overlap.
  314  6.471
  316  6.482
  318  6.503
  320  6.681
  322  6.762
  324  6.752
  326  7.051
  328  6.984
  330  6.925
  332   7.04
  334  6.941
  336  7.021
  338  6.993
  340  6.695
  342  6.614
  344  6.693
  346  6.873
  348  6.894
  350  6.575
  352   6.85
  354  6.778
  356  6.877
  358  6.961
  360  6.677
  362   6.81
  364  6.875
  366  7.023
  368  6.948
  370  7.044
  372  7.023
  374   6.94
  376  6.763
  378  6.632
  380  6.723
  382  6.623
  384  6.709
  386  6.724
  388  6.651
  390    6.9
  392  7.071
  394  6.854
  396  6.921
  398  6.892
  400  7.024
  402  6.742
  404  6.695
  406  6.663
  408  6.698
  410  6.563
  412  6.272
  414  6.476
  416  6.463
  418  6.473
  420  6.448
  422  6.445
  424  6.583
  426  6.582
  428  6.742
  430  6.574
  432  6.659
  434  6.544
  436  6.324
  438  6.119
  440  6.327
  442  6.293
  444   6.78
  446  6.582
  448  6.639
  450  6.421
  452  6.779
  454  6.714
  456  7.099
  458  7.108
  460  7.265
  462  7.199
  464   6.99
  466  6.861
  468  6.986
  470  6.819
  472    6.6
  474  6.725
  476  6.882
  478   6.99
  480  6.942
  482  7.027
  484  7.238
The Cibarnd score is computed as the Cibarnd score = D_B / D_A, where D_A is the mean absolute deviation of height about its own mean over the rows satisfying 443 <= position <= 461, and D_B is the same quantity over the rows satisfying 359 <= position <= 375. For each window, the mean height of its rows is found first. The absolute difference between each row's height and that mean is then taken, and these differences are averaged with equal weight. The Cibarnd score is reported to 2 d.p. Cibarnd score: 0.44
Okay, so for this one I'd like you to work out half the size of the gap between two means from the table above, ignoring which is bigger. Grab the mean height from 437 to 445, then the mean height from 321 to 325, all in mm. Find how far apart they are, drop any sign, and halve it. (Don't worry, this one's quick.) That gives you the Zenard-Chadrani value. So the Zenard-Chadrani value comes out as 0.19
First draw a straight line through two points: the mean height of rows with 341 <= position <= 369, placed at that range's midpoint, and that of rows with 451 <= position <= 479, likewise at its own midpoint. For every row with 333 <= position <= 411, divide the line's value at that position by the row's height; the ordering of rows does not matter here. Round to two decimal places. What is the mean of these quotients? 1.00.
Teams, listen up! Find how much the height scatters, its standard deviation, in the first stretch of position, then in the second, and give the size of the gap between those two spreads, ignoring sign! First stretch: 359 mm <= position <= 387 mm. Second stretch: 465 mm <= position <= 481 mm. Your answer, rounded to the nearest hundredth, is 0.02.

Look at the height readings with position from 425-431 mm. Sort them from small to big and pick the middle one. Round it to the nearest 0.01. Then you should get 6.58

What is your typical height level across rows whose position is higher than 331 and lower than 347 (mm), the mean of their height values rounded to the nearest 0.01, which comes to 6.86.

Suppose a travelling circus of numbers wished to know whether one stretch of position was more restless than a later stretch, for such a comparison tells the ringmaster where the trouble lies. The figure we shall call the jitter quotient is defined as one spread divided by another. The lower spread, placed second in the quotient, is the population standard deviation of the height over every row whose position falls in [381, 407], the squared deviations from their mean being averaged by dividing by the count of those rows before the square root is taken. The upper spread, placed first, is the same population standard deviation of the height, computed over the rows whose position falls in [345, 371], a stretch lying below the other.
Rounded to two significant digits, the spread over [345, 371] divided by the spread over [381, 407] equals 0.89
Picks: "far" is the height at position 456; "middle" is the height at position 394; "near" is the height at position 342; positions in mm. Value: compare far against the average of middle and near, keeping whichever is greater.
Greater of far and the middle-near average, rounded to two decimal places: 7.10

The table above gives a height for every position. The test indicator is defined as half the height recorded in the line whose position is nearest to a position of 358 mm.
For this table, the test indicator 3.48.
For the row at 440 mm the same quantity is 3.16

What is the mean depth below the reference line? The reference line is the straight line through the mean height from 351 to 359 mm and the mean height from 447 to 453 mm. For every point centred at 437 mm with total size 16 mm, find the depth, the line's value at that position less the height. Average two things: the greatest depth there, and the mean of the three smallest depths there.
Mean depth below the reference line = 0.25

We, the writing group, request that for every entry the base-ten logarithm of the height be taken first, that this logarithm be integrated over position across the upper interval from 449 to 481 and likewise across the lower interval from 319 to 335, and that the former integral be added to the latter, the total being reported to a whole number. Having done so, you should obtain 40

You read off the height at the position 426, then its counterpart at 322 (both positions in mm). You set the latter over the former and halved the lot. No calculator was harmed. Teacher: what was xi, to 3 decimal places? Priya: 0.514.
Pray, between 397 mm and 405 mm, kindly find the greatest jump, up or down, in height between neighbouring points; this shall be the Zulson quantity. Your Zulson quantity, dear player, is 0.28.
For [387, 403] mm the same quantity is 0.28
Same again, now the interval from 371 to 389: 0.18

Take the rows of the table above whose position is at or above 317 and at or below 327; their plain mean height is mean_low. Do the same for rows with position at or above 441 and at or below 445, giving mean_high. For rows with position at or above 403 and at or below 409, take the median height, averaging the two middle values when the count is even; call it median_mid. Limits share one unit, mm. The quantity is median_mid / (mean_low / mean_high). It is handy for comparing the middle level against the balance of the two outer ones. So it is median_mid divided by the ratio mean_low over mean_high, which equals 6.48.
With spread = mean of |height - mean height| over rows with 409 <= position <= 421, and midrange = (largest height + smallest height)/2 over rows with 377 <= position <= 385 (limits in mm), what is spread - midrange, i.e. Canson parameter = -6.61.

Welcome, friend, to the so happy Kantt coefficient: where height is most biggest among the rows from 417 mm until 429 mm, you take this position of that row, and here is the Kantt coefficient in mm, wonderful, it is 428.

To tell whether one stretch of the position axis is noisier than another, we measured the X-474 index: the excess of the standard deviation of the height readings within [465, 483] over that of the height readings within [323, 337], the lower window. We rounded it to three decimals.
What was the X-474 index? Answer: 0.036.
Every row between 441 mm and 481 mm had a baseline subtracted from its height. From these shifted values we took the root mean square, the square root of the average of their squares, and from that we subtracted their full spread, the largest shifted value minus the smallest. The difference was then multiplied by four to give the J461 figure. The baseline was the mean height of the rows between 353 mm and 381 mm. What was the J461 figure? -2.9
